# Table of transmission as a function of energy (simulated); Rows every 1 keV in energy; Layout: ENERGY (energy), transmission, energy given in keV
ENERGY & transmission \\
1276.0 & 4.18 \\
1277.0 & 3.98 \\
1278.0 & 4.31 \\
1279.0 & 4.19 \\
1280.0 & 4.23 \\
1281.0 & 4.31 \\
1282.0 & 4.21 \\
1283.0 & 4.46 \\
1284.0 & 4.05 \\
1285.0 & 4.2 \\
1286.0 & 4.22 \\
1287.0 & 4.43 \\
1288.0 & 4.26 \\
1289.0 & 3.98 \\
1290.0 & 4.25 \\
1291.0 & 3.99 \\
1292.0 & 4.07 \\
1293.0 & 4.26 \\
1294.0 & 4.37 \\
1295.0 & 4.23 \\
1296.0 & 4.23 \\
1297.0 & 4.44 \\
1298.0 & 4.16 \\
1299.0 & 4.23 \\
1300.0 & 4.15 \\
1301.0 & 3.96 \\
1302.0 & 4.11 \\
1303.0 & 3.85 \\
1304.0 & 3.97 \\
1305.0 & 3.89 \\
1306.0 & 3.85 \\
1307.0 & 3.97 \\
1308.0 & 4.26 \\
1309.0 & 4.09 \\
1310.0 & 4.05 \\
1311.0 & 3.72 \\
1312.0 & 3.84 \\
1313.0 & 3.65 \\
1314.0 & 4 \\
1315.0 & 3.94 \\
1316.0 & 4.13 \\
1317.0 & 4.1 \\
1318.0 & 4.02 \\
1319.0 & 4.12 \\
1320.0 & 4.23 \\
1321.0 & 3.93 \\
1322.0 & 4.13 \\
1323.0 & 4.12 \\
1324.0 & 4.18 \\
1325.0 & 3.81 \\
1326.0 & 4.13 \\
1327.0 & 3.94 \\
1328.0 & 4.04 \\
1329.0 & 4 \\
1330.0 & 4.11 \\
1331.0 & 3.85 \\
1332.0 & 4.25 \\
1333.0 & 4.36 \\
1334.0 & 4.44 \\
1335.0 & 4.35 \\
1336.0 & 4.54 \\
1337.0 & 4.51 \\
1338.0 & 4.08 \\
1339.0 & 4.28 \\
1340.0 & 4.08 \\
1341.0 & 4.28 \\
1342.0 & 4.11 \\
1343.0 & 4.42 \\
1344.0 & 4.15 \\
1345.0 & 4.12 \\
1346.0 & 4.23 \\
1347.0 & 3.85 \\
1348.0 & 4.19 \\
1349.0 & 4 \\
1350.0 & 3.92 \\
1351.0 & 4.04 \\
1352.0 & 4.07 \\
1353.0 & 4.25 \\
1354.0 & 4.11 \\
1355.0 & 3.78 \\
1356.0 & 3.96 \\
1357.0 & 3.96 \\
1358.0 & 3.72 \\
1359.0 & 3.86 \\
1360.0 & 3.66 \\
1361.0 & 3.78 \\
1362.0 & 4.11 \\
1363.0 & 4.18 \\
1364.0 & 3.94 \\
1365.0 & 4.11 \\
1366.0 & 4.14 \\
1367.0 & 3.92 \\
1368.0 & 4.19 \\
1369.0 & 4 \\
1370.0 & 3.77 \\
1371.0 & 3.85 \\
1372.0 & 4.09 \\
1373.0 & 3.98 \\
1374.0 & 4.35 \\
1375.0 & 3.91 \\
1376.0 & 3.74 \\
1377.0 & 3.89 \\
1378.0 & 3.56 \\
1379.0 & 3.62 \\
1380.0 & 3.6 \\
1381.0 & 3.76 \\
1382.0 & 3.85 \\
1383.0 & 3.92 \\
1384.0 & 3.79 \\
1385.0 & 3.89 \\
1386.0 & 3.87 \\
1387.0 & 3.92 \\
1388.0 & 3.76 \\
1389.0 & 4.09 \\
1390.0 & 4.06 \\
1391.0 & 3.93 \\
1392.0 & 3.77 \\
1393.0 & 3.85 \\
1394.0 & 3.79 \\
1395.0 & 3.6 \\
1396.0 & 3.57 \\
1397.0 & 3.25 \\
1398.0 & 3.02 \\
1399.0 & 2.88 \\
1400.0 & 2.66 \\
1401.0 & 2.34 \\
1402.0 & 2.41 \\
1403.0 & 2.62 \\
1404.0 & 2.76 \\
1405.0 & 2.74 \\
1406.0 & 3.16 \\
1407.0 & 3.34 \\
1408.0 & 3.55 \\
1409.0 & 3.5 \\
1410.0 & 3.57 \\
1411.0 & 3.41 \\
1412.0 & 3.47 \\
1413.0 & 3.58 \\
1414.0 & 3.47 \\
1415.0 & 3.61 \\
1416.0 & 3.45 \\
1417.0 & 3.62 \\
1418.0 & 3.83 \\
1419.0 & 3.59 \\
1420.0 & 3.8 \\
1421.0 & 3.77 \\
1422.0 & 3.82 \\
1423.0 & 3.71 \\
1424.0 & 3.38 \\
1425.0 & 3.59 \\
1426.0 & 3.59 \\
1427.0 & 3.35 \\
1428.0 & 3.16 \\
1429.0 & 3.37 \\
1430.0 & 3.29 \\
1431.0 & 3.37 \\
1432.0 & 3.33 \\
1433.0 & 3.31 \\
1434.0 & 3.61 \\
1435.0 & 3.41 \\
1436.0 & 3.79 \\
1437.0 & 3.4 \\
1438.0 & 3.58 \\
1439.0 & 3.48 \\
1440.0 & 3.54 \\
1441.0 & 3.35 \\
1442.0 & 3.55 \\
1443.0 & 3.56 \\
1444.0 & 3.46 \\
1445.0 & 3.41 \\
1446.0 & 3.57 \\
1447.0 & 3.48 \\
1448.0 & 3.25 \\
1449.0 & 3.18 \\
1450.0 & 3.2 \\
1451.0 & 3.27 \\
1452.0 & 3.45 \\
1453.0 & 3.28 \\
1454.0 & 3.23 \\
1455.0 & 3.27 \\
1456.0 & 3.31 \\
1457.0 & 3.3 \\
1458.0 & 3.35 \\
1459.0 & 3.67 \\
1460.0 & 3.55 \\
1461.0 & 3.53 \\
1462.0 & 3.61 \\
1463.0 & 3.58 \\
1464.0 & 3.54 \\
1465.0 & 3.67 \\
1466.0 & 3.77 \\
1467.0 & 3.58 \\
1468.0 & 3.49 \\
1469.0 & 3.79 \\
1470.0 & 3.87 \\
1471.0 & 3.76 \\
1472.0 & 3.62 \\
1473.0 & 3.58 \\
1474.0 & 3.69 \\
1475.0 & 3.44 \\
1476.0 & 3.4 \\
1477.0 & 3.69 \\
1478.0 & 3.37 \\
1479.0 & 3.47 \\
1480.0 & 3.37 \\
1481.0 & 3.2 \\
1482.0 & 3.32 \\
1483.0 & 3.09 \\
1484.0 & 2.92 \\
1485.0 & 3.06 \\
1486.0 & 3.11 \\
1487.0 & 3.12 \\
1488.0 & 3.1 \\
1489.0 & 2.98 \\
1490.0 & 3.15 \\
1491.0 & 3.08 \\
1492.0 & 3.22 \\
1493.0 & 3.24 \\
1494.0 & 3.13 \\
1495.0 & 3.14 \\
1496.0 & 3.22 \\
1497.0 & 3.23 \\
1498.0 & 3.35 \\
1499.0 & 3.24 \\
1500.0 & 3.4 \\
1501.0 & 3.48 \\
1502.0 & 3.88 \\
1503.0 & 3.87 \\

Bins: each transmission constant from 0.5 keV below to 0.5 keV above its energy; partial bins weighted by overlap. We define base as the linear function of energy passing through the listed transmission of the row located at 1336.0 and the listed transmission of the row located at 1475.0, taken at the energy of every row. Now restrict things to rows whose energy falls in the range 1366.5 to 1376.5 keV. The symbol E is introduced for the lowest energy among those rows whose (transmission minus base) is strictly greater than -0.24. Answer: 1368.0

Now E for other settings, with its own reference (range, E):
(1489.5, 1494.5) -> 1490.0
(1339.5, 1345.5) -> 1341.0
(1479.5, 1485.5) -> 1480.0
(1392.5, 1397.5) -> 1393.0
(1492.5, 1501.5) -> 1493.0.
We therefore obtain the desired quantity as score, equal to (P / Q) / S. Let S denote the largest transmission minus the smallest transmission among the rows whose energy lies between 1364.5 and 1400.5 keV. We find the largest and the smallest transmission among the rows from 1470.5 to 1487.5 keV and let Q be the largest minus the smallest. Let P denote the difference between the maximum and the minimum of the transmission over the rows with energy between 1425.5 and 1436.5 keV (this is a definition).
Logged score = 0.44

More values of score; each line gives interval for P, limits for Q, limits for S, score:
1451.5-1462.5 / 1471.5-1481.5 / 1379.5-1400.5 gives 0.63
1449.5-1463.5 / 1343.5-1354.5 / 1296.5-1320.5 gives 1.49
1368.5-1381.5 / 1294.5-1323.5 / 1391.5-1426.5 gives 0.66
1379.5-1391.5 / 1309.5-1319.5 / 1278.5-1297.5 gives 2.13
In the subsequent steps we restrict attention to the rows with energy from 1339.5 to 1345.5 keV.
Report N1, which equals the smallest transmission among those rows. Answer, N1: 4.08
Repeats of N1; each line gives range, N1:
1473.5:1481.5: 3.2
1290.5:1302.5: 3.96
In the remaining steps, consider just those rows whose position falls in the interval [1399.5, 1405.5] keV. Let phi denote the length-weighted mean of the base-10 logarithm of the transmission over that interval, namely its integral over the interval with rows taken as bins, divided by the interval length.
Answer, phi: 0.41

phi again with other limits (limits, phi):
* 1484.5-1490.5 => 0.49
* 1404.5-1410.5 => 0.52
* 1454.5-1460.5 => 0.53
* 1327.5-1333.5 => 0.61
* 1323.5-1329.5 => 0.60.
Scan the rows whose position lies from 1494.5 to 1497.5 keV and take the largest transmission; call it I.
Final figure 3.23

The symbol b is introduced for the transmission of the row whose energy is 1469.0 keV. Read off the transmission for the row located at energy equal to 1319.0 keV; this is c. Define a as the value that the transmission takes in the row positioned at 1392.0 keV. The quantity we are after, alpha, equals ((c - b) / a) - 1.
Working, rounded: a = 3.77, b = 3.79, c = 4.12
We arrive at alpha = -0.91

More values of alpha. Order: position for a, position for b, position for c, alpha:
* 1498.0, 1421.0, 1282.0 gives -0.87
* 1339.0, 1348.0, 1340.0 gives -1.03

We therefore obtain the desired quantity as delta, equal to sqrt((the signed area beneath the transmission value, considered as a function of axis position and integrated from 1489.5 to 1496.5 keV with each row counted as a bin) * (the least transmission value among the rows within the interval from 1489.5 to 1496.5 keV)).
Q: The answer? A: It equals 8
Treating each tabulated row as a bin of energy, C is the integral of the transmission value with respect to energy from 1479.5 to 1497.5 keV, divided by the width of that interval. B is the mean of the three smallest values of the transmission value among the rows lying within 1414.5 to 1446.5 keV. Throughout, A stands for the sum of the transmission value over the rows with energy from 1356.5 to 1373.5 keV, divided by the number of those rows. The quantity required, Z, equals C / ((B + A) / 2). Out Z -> 0.87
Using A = 4.0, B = 3.3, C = 3.15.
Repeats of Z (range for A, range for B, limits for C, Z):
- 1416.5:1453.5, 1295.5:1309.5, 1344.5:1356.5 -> 1.10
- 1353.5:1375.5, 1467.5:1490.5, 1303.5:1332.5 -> 1.15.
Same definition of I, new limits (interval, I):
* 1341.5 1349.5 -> 4.42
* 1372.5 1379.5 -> 4.35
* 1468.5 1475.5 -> 3.87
